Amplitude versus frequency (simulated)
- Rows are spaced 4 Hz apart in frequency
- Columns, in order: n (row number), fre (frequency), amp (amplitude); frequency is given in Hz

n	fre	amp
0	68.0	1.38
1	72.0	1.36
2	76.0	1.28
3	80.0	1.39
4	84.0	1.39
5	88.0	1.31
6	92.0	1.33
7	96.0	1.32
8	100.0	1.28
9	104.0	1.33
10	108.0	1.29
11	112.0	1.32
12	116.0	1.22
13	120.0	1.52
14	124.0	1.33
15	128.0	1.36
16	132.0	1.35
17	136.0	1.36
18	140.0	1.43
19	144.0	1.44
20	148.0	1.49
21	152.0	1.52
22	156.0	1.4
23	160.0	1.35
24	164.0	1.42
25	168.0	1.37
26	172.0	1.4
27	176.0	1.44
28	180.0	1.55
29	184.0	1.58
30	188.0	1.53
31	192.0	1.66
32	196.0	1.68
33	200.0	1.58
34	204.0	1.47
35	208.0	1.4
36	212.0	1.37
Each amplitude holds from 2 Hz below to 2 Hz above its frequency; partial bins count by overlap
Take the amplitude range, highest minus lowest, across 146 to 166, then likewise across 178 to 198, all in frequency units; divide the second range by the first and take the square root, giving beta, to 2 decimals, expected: 0.94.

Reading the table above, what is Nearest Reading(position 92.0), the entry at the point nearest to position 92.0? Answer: 1.33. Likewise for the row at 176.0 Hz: 1.44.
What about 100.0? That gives 1.28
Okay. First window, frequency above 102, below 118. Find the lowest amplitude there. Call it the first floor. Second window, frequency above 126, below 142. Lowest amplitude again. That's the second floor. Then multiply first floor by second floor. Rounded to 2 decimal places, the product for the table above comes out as 1.65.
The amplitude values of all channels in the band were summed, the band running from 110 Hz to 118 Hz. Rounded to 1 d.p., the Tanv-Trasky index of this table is 2.5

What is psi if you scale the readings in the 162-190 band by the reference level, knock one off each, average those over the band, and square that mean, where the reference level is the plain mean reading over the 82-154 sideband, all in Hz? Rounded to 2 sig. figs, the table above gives 0.0058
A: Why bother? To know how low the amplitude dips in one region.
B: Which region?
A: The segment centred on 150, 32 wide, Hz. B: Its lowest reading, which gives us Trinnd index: 1.35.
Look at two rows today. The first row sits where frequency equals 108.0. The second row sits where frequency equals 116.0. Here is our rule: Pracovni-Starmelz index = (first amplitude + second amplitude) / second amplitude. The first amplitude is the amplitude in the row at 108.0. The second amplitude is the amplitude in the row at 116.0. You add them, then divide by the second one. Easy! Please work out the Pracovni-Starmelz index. 2.06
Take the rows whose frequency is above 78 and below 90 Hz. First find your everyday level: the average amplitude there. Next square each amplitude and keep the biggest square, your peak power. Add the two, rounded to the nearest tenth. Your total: 3.3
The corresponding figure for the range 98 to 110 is 3.1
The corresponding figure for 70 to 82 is 3.3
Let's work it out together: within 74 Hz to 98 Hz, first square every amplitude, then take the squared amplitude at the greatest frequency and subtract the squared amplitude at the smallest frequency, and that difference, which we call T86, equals 0.10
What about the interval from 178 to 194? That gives 0.35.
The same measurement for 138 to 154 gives 0.27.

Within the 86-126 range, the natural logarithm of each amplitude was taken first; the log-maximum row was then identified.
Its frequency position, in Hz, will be 120.0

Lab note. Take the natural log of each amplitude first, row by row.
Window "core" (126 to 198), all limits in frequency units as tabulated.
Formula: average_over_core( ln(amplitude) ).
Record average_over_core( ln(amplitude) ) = 0.378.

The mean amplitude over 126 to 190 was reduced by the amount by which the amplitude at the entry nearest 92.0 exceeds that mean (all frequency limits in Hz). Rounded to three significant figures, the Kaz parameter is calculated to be 1.54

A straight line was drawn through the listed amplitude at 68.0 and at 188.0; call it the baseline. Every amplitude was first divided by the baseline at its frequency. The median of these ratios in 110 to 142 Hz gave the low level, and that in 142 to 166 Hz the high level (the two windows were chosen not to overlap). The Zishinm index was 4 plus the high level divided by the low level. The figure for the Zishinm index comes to 5.04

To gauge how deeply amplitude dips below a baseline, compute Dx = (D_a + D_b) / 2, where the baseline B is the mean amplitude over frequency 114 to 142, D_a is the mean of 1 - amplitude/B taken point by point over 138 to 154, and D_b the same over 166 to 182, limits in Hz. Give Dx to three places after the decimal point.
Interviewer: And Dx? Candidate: -0.064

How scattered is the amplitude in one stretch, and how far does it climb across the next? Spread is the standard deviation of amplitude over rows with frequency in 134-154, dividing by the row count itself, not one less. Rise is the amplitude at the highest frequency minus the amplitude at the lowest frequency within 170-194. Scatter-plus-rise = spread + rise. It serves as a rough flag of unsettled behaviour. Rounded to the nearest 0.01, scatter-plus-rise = 0.31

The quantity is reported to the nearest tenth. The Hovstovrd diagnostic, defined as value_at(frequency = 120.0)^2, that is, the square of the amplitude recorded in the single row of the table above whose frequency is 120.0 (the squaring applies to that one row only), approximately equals 2.3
